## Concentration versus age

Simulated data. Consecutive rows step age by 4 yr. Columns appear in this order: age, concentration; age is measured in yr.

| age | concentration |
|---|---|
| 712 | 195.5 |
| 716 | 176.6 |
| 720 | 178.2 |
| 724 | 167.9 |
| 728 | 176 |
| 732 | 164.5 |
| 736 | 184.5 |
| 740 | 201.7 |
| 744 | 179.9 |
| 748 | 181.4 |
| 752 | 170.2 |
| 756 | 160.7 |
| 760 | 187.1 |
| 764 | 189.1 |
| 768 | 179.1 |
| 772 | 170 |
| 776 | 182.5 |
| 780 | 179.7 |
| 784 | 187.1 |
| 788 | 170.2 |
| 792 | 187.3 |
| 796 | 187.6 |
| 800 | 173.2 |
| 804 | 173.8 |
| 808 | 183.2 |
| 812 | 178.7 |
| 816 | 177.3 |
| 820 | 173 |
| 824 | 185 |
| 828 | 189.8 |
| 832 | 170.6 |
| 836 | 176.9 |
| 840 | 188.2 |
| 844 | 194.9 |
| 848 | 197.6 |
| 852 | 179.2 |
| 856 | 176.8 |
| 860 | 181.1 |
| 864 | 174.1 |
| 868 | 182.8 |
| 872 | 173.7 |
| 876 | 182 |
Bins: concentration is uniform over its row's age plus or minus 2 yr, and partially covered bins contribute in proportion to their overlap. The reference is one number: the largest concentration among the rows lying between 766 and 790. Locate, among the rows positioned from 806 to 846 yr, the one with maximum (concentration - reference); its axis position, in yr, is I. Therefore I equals 844 yr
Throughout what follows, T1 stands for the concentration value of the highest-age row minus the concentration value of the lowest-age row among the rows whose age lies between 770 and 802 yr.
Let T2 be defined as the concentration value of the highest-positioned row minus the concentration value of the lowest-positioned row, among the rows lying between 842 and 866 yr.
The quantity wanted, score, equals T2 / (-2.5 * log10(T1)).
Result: 16.5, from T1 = 3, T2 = -21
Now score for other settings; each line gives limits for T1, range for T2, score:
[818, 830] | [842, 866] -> 6.8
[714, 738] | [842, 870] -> 5.4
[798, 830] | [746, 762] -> -1.9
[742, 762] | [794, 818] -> 4.8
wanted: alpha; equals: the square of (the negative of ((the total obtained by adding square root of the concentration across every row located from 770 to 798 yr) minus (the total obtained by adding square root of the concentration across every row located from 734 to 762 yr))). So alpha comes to 0.0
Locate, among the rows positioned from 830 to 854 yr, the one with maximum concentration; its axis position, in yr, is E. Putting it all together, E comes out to 848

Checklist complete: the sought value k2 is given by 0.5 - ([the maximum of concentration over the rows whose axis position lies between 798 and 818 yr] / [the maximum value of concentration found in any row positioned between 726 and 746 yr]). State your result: -0.41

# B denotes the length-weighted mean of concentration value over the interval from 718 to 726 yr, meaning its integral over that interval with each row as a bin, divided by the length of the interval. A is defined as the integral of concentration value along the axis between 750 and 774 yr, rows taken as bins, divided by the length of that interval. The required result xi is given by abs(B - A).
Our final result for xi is 3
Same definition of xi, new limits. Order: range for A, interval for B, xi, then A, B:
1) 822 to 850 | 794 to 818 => 7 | 186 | 179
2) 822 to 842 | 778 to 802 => 1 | 182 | 181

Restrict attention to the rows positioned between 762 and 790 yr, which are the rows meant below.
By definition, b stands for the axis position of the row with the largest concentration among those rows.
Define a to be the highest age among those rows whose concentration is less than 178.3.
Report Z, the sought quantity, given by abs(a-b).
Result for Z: 24 yr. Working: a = 788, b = 764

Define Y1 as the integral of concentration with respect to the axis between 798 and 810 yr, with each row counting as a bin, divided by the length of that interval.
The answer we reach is 177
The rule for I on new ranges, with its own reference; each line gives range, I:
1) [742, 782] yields 764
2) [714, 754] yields 740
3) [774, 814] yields 796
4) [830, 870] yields 848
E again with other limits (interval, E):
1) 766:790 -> 784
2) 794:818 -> 796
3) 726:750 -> 740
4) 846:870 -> 848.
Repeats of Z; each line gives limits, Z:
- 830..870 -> 16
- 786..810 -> 8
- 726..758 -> 16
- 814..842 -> 8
